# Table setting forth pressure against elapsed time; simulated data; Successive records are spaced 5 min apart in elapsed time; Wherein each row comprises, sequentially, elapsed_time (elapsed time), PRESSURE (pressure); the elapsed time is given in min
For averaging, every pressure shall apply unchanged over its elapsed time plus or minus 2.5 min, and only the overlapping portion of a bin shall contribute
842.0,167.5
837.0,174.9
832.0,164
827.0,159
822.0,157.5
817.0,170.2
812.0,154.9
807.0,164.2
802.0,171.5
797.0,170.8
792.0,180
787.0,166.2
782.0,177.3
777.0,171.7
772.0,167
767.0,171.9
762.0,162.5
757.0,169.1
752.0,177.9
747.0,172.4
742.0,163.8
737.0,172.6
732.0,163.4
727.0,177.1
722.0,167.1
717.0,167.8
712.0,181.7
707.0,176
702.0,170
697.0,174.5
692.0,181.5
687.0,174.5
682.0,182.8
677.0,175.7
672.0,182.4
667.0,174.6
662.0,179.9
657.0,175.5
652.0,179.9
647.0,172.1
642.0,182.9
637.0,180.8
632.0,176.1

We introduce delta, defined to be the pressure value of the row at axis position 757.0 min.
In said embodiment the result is 169.1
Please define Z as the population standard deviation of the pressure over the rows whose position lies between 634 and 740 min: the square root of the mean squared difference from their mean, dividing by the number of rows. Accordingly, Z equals 5.5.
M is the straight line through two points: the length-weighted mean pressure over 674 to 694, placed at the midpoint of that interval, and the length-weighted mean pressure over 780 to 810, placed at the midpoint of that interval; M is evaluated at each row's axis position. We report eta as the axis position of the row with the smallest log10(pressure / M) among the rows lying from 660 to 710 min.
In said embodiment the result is 702.0 min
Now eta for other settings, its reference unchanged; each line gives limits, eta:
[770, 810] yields 807.0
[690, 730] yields 722.0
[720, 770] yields 732.0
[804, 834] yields 812.0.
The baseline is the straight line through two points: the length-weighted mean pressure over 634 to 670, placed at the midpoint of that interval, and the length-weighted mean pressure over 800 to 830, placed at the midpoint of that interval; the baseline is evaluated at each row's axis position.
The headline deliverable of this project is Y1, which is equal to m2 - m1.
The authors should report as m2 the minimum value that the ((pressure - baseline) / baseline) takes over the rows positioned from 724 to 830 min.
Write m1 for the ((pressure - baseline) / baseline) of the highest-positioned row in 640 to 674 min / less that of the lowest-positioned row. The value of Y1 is -0.06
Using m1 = 0.01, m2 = -0.050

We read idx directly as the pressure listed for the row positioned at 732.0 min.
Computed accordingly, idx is 163.4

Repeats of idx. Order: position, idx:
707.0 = 176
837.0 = 174.9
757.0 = 169.1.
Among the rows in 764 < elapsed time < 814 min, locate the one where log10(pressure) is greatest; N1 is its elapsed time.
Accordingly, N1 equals 792.0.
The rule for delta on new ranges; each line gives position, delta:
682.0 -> 182.8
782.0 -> 177.3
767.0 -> 171.9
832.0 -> 164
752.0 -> 177.9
